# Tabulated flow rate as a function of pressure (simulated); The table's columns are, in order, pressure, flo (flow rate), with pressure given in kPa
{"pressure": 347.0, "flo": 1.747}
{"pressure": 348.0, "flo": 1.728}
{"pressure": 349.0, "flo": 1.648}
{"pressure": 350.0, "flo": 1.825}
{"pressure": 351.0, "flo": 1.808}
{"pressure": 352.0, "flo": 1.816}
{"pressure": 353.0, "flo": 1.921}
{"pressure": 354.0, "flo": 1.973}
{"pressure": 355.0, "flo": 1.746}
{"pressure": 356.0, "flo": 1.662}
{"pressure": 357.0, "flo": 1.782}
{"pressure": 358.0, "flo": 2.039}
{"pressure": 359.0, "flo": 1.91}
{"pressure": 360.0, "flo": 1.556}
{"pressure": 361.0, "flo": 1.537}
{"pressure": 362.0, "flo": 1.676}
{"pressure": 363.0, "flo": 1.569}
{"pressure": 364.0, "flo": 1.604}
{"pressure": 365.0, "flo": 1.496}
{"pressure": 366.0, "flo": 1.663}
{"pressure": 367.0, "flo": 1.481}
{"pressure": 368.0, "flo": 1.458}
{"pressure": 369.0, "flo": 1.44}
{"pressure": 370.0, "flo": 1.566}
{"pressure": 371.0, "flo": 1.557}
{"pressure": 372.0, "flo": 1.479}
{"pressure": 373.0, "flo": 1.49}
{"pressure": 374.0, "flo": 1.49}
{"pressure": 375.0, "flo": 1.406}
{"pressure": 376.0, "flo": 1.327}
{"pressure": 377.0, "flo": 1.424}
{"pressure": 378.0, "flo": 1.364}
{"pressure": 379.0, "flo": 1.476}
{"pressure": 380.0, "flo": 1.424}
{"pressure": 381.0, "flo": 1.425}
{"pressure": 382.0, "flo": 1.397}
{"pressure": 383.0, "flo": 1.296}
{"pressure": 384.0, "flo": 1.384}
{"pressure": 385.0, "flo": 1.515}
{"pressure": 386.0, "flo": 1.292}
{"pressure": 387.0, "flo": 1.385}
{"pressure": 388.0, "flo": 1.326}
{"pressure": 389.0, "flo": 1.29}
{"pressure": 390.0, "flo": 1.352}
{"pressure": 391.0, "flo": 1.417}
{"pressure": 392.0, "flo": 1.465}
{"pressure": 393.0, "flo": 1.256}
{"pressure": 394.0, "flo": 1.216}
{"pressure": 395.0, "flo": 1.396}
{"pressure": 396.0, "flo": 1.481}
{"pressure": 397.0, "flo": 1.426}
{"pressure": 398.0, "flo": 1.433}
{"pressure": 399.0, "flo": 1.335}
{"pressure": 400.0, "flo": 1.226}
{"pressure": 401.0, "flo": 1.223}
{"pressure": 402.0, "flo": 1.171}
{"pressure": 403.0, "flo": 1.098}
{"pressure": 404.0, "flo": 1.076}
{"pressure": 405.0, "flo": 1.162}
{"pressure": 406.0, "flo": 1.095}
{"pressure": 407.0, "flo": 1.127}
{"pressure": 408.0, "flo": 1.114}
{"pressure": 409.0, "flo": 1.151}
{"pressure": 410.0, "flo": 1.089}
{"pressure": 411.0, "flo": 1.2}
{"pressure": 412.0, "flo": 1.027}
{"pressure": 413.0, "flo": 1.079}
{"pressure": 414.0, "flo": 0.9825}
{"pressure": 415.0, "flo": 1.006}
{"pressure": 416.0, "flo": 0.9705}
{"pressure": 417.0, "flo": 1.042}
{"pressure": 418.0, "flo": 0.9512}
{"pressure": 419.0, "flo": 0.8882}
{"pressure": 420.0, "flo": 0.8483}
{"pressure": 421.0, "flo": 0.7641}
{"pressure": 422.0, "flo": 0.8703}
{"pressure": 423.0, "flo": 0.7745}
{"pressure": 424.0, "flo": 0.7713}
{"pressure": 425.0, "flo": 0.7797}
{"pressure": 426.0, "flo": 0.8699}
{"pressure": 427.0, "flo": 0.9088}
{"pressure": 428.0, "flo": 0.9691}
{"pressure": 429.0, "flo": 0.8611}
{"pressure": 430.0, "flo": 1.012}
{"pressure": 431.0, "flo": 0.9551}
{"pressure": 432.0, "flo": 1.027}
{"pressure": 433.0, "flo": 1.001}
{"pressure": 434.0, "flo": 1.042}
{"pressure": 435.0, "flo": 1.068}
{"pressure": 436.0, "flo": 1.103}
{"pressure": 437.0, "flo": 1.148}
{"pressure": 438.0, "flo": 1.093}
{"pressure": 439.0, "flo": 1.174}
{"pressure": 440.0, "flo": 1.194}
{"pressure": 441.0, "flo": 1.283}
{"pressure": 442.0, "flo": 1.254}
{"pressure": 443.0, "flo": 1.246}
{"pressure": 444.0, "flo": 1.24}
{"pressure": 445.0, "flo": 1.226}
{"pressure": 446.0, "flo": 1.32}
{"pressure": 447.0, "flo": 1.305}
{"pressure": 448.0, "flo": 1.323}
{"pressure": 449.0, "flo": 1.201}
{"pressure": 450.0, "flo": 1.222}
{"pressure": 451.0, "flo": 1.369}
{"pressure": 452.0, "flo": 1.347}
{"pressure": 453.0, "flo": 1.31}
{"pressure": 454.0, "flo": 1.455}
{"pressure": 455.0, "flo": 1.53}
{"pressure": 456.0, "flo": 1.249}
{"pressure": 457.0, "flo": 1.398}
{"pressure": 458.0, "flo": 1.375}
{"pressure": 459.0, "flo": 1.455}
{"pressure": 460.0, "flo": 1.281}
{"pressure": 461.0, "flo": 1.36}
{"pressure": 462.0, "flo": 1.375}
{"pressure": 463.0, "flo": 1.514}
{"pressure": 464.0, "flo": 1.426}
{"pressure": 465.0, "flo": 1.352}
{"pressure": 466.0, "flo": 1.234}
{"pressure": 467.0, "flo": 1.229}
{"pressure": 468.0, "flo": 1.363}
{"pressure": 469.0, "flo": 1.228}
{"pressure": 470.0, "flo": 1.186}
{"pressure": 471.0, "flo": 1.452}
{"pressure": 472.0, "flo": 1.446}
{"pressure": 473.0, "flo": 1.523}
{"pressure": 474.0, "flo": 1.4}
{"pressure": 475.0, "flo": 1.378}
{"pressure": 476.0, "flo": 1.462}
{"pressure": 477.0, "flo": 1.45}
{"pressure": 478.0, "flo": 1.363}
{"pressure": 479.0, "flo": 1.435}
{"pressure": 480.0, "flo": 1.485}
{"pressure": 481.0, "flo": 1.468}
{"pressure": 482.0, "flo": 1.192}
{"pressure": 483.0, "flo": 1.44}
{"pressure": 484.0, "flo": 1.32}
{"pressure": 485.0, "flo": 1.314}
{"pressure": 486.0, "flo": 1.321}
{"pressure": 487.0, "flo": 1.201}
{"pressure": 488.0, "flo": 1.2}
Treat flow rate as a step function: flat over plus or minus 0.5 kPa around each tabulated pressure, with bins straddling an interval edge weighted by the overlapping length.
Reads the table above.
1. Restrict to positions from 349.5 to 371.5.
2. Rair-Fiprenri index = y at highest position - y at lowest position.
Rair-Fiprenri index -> -0.27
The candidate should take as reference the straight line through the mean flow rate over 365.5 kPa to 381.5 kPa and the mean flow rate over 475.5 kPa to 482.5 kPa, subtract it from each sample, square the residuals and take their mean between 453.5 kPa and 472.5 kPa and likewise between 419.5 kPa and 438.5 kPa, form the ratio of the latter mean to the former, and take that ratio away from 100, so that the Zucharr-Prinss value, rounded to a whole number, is 80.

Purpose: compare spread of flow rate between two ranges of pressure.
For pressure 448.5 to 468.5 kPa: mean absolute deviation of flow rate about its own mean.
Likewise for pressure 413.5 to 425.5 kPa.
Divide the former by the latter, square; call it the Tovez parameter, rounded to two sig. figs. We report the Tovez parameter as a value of 0.75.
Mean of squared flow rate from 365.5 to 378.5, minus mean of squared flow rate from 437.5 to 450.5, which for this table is 0.64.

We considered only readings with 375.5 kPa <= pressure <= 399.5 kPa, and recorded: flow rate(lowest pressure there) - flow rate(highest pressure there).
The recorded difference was -0.01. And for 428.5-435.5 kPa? -0.21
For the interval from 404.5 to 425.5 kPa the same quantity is 0.38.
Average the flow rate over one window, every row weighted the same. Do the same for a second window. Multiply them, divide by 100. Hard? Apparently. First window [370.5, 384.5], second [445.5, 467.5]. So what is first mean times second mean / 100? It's 0.0192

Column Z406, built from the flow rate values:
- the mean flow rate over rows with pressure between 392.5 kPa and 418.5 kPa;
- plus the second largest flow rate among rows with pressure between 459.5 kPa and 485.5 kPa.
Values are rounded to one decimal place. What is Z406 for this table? 2.7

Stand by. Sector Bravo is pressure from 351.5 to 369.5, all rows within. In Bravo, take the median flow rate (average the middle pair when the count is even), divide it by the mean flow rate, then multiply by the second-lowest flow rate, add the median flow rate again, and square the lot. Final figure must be 9.6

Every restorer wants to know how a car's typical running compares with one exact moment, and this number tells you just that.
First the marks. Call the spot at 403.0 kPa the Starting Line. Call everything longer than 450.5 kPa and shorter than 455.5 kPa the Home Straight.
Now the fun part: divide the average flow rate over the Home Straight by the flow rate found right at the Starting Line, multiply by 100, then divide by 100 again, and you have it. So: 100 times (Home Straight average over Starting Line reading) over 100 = 1.28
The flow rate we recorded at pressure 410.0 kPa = 1.089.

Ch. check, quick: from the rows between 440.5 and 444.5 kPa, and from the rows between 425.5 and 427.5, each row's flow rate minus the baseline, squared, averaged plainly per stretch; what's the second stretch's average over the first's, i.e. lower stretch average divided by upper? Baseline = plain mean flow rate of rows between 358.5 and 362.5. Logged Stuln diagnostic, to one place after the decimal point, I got 3.5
